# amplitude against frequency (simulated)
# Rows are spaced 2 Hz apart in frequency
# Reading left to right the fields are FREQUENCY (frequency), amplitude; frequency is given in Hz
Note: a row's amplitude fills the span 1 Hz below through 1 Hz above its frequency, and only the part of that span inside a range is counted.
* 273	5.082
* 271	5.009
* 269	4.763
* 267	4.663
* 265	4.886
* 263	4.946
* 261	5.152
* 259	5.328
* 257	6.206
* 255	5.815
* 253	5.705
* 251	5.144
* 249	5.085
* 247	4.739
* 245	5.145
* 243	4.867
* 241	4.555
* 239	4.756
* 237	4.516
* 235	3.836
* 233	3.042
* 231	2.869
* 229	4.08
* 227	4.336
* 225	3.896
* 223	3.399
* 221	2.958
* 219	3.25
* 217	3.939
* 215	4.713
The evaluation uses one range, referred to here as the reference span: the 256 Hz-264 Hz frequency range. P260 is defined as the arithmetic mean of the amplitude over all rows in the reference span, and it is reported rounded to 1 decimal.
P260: 5.4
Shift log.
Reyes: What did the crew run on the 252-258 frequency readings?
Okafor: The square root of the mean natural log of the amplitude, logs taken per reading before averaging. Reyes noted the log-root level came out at 1.33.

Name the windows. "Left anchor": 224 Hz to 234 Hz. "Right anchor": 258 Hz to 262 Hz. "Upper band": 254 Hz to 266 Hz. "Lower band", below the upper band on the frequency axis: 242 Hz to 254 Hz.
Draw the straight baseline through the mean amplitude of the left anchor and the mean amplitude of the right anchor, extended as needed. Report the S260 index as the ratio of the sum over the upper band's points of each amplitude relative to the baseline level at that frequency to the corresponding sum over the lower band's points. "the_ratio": 0.93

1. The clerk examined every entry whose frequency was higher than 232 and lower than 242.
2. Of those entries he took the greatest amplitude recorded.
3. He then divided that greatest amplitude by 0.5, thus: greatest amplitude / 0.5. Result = 10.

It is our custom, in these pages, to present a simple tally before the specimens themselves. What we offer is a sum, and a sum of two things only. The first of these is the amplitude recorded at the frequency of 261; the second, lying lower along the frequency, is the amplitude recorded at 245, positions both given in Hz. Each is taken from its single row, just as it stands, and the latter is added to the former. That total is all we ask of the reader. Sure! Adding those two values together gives 10.3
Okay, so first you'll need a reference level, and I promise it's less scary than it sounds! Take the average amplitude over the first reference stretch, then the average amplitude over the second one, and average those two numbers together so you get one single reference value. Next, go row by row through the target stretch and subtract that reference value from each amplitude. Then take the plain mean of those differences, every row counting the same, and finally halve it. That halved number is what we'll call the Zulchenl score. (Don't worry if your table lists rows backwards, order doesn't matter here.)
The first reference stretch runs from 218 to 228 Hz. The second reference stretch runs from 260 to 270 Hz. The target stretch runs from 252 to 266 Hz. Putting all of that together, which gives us 0.60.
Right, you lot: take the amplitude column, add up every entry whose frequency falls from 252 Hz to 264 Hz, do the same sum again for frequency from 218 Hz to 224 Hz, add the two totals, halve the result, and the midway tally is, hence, 21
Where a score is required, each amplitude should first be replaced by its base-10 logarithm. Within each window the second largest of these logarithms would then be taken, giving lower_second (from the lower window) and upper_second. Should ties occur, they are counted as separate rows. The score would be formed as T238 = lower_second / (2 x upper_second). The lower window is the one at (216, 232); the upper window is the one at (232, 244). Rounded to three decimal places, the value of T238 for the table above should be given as 0.451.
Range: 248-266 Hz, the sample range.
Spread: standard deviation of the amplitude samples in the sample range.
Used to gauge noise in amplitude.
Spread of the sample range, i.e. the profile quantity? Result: 0.4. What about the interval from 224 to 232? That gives 0.6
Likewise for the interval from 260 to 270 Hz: 0.2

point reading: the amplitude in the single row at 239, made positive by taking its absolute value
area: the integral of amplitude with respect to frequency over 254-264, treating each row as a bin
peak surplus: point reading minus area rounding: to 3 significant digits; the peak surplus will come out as -50.1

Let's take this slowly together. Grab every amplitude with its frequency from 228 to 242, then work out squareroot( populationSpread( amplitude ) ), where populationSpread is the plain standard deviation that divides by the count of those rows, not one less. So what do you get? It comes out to 0.832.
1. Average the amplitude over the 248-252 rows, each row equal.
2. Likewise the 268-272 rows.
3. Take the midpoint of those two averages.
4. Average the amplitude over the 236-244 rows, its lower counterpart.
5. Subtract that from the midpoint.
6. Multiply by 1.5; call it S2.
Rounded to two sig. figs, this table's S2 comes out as 0.49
